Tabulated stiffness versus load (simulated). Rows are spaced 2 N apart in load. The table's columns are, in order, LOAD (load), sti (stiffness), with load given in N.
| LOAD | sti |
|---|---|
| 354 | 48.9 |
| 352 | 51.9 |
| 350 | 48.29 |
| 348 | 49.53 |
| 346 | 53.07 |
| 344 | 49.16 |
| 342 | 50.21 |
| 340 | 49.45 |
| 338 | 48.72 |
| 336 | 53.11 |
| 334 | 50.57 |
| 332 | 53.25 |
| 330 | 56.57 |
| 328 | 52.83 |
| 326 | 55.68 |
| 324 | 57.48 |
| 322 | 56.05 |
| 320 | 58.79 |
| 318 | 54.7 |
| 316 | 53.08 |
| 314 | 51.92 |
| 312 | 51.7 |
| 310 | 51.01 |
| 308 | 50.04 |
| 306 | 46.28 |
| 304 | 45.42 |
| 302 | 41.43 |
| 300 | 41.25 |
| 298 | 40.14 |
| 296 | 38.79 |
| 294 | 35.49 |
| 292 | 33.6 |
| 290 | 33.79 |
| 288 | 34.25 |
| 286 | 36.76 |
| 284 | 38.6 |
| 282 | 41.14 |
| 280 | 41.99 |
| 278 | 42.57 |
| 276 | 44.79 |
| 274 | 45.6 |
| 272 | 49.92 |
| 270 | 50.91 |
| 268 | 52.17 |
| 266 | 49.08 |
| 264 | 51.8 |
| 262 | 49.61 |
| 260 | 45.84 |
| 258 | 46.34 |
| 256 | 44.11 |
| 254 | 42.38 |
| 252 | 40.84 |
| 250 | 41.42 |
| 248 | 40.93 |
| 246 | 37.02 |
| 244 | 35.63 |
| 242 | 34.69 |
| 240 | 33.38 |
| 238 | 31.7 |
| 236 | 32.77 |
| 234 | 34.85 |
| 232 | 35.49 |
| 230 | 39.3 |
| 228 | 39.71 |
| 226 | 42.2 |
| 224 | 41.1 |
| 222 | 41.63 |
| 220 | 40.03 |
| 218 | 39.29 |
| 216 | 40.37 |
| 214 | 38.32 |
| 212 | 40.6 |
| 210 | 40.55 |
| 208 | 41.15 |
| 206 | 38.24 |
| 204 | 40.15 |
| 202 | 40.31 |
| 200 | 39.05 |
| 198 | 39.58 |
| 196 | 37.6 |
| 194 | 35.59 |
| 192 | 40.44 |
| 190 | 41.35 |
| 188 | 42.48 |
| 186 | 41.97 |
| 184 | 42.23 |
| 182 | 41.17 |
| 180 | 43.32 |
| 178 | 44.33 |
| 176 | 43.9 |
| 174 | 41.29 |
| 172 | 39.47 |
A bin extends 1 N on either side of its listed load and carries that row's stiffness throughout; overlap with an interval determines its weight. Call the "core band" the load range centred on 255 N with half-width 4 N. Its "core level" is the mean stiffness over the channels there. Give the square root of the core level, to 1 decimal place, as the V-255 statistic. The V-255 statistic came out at 6.6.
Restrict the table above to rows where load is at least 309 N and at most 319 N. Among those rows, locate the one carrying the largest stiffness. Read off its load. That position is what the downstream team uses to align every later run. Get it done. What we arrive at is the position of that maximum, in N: 318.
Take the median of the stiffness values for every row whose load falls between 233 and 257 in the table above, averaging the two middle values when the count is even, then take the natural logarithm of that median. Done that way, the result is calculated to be 3.59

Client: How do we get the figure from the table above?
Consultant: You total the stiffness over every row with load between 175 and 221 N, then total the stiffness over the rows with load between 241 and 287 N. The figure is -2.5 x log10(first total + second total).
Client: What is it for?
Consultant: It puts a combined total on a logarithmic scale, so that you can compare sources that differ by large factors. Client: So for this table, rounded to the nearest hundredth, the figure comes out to -8.22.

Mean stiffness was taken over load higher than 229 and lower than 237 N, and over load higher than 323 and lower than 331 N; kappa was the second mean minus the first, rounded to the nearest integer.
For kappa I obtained 20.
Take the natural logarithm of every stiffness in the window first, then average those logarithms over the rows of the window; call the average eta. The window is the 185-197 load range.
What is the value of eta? 3.68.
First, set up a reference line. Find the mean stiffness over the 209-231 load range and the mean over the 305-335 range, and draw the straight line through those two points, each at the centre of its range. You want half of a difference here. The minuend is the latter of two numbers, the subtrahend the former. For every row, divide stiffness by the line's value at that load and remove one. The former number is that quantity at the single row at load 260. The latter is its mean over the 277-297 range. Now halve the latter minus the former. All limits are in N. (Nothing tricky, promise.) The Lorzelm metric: -0.12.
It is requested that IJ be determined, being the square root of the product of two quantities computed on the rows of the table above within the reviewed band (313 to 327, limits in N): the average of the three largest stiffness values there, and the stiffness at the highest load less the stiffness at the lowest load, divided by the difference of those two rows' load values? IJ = 4.2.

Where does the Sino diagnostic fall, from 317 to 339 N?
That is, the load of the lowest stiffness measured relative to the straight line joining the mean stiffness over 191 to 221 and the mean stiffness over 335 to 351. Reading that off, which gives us 338 N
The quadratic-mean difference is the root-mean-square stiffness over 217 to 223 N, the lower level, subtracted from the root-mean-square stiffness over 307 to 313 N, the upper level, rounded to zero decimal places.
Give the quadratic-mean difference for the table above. 11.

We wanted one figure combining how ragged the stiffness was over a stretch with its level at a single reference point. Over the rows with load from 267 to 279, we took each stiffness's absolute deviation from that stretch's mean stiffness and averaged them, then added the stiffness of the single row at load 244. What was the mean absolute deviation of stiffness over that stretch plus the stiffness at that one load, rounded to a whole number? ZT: 39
